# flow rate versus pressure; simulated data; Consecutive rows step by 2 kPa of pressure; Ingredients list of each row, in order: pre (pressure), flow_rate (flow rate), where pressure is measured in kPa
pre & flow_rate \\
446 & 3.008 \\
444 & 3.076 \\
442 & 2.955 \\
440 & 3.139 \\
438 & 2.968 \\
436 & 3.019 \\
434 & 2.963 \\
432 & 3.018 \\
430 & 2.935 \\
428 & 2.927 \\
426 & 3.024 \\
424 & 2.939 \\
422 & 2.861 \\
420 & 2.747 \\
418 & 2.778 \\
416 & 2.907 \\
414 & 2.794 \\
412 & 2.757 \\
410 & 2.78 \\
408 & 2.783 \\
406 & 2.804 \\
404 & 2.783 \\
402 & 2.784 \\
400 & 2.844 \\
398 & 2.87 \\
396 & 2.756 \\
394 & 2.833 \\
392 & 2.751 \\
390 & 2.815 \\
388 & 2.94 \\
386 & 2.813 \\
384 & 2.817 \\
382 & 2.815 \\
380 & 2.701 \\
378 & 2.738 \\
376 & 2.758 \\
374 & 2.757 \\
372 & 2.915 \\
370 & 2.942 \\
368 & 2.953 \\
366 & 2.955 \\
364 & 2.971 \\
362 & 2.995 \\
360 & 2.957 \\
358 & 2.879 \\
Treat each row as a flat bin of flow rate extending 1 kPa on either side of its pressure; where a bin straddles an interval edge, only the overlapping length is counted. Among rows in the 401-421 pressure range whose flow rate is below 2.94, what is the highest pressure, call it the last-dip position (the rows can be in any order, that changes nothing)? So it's 420 kPa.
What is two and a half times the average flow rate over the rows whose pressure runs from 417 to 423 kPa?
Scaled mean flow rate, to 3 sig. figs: 6.99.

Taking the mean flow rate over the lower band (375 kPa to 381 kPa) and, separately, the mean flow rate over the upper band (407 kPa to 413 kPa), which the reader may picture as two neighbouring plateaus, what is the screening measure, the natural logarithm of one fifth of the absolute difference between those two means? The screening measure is -4.8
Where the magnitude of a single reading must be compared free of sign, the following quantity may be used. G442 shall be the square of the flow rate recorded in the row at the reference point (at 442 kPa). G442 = 8.73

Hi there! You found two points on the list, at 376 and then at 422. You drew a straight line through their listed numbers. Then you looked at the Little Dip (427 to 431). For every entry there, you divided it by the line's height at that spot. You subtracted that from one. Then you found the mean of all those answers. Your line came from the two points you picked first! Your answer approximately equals -0.019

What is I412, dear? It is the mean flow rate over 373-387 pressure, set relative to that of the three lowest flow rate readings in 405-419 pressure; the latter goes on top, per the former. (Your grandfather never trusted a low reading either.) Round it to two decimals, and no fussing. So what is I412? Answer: 1.00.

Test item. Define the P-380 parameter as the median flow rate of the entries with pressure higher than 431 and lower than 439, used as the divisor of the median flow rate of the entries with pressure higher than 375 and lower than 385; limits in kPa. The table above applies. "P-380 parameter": 0.92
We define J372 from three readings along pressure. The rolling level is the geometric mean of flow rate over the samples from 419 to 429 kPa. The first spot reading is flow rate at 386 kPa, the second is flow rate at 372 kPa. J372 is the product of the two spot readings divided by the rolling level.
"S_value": 2.83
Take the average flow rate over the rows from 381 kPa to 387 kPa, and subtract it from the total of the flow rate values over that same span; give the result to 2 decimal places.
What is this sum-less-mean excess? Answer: 5.63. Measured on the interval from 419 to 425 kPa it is 5.70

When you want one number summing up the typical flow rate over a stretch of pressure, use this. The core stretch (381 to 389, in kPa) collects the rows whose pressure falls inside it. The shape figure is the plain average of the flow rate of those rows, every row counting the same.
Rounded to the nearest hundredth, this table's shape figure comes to 2.85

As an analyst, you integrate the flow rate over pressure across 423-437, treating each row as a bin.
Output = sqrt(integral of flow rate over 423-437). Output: 6.5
